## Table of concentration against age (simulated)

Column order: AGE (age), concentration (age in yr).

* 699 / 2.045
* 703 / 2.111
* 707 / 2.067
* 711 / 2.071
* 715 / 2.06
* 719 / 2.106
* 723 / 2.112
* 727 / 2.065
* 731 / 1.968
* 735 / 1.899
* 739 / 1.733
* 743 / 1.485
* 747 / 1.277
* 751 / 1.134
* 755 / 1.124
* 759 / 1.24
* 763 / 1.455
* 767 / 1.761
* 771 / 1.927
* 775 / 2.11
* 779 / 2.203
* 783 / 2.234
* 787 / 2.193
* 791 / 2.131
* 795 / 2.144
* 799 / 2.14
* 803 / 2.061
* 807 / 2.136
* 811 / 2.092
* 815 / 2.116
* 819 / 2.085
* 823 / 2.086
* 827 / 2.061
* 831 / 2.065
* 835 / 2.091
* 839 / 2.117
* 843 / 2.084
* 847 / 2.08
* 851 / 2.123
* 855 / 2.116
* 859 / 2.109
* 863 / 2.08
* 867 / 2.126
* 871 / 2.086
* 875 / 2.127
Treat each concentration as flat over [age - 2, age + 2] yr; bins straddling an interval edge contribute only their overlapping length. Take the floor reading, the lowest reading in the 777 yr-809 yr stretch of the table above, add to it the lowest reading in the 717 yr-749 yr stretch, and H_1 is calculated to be 3.3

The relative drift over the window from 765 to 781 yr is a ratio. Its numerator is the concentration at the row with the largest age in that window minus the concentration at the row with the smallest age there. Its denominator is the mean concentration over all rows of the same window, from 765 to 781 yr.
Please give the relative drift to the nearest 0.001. 0.221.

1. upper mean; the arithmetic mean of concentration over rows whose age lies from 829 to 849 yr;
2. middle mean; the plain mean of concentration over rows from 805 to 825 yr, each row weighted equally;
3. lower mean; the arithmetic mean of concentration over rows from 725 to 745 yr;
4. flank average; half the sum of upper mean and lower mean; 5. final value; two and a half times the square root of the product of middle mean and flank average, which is 5.07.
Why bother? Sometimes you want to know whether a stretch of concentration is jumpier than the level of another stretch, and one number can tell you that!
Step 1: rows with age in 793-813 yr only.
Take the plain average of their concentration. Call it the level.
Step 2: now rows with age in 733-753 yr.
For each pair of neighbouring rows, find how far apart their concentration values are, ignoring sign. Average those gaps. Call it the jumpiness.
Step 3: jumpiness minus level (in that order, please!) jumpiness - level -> -1.92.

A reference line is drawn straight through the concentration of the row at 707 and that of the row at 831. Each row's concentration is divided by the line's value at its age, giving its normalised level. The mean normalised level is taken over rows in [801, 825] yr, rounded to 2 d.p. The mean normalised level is 1.01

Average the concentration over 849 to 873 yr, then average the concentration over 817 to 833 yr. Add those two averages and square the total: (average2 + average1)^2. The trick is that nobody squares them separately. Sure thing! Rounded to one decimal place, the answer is 17.5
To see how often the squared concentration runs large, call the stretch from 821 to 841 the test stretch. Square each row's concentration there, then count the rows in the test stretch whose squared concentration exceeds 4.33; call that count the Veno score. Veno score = 3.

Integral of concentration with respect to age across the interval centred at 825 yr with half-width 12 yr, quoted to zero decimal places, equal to 50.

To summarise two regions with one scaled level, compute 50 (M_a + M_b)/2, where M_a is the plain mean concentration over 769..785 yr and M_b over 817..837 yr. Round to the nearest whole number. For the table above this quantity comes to 105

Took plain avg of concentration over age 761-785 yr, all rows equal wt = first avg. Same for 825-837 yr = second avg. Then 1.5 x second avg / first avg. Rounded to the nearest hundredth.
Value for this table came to 1.60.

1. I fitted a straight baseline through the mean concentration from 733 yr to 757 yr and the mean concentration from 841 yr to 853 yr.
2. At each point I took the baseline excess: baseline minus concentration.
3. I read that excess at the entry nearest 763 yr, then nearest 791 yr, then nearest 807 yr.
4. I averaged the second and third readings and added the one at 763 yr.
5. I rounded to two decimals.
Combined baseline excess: -0.24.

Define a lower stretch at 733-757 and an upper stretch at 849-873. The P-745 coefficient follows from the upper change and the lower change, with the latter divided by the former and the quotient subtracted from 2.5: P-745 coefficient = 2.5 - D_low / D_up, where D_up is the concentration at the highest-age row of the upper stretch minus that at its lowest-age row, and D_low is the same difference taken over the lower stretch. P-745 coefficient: -18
